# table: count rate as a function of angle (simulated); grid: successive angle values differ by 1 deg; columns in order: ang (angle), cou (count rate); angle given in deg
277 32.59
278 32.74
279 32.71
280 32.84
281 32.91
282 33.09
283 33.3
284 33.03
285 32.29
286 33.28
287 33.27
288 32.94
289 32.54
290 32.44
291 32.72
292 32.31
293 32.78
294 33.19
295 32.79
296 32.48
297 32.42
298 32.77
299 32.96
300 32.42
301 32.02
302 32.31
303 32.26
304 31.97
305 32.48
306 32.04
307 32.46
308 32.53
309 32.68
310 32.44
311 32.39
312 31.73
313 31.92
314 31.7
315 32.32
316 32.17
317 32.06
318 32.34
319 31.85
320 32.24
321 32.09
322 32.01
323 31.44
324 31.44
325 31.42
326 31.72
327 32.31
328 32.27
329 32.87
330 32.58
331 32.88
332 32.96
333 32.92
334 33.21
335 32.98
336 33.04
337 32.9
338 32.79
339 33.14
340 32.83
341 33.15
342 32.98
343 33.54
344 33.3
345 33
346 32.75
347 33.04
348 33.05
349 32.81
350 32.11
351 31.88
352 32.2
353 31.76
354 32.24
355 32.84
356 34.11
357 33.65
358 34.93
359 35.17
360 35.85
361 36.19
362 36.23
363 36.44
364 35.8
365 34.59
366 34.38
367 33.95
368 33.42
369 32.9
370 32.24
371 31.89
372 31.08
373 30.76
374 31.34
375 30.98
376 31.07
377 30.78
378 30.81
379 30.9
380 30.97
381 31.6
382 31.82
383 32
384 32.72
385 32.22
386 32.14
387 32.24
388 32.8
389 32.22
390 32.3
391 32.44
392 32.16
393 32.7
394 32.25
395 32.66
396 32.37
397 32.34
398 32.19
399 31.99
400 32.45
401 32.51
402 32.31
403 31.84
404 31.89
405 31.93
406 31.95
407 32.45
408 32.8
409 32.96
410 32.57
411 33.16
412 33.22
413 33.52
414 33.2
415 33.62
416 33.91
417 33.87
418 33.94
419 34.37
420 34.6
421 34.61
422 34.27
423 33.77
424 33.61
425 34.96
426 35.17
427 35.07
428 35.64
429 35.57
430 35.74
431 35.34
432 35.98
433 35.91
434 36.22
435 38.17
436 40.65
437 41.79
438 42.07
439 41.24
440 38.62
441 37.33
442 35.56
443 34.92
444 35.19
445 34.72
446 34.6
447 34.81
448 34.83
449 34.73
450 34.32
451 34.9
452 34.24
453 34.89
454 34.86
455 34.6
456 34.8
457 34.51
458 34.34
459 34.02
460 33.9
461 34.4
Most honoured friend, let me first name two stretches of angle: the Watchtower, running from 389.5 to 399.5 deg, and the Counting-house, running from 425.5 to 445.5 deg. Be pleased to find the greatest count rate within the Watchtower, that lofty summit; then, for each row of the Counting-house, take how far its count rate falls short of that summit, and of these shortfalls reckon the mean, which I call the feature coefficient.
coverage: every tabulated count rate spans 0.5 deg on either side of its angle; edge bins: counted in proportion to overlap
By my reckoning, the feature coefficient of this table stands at -4.3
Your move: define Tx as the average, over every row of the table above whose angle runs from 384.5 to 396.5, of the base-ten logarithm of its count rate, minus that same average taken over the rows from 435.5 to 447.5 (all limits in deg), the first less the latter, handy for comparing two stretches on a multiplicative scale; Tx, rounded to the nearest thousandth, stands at -0.064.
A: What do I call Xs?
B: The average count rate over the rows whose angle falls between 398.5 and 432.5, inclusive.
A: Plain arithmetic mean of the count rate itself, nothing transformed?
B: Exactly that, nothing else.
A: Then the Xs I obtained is 33.7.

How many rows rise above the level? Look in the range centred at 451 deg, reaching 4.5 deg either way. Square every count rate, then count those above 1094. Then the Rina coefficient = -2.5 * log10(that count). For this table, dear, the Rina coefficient -2.39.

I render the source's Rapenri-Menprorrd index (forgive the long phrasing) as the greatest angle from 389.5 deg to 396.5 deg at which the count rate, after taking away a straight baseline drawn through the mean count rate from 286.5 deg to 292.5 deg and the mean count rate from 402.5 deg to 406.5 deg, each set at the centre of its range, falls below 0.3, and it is 394 deg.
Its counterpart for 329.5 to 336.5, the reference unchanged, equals 330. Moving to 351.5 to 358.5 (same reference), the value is 354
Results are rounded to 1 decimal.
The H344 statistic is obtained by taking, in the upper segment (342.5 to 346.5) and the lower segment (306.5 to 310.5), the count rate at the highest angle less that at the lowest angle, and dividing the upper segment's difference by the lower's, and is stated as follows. 39.5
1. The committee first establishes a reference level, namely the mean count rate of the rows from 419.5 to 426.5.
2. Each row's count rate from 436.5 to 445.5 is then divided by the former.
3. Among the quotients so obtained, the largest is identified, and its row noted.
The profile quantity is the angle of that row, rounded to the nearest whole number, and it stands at 438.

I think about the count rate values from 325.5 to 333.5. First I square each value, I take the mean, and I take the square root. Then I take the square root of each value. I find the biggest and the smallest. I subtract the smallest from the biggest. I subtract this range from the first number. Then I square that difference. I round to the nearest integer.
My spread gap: 1053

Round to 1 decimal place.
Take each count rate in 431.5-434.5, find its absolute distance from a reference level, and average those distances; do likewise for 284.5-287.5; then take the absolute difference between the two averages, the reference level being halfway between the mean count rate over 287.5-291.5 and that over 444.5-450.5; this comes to 1.7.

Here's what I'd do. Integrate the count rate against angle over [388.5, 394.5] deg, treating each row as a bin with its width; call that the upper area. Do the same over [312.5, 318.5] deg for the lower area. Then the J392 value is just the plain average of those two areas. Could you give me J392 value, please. 193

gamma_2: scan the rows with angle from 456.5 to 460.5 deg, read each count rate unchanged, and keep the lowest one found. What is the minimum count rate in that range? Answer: 33.9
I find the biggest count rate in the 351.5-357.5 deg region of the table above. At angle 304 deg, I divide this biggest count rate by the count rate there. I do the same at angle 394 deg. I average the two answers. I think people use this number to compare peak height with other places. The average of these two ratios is 1.06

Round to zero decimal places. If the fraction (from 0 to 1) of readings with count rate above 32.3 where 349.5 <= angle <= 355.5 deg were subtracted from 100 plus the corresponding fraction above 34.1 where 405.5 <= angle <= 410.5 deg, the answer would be 100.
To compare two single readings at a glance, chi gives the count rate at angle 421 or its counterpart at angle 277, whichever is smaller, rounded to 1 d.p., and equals 32.6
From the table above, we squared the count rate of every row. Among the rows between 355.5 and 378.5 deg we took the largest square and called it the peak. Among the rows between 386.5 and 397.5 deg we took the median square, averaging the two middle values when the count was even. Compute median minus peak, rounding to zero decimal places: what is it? -282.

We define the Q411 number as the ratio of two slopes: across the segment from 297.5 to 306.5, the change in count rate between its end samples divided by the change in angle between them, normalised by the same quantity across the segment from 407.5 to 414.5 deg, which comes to -1.4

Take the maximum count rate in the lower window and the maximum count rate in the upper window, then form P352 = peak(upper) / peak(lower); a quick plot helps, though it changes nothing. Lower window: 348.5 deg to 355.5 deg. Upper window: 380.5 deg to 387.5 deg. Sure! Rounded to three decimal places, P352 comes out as 0.996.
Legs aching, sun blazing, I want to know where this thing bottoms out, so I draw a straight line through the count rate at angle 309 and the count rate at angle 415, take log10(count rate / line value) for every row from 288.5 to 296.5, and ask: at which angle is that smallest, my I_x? 292 deg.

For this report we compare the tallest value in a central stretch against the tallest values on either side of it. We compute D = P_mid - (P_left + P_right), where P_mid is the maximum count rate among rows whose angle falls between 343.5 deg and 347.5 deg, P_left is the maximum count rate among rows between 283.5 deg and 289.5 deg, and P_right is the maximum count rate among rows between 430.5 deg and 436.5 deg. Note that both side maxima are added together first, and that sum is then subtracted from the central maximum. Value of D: -40.6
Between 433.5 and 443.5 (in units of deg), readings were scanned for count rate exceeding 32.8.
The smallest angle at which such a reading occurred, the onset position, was 434 deg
